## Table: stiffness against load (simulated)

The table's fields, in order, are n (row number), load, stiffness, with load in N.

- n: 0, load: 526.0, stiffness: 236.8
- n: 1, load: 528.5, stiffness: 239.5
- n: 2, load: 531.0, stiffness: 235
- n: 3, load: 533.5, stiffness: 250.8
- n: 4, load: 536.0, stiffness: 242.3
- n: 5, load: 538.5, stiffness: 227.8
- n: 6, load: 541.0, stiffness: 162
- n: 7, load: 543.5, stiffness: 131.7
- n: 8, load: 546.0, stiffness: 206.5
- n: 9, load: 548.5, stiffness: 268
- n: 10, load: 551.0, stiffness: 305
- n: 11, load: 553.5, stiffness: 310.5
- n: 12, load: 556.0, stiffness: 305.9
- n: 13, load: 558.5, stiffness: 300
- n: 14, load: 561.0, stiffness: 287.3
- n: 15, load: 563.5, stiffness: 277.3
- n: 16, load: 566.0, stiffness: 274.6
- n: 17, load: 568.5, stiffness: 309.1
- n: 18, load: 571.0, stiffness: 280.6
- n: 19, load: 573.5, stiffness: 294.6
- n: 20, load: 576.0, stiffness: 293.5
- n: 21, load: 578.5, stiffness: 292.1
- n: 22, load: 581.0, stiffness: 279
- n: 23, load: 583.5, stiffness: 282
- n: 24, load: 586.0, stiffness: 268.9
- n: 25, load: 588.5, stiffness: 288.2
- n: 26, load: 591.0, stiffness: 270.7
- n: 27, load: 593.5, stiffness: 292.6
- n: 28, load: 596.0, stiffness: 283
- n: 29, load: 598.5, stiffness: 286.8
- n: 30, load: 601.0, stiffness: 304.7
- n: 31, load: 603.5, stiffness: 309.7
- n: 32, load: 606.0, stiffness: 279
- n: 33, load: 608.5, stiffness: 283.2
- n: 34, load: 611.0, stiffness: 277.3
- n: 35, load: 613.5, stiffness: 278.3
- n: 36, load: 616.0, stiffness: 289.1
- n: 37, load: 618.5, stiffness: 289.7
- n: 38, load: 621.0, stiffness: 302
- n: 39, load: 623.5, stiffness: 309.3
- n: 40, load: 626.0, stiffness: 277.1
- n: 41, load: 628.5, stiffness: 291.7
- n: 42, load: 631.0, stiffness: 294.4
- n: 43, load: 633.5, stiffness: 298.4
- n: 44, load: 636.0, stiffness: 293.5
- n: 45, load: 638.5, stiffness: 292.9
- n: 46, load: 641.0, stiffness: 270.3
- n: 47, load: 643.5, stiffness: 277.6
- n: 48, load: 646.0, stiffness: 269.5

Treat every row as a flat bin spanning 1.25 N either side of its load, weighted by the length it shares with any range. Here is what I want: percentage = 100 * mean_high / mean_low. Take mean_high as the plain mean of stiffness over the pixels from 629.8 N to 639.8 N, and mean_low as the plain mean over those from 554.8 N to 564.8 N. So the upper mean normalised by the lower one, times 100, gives 101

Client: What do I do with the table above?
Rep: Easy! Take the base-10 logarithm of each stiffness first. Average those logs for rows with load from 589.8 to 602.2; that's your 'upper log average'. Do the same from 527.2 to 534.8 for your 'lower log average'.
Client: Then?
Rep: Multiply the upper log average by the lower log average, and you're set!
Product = 5.86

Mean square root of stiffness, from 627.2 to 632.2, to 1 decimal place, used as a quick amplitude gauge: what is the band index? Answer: 17.1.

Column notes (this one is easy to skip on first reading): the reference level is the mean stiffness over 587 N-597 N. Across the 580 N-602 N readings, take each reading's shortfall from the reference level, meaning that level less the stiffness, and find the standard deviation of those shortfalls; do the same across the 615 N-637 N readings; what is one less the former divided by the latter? -0.2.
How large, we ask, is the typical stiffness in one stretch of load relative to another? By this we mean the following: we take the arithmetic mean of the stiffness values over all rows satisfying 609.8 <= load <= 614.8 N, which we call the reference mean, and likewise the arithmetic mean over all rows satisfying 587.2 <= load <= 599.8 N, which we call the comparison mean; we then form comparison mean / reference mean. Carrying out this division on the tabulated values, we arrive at 1.02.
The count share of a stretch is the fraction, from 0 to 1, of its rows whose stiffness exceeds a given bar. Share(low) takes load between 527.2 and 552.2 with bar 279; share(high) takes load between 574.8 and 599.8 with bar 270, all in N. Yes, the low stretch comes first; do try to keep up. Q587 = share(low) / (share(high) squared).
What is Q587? 0.12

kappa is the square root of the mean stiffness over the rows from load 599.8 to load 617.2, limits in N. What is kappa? 17.0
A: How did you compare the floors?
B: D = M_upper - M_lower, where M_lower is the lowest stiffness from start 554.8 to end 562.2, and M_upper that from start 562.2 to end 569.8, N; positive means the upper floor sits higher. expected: -13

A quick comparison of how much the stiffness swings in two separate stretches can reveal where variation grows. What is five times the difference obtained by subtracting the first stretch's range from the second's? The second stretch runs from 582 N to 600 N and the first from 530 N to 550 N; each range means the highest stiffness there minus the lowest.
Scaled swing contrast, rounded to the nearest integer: -563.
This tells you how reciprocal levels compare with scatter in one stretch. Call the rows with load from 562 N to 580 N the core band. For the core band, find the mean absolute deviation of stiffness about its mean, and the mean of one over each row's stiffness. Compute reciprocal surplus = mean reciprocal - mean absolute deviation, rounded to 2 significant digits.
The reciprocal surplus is -9.7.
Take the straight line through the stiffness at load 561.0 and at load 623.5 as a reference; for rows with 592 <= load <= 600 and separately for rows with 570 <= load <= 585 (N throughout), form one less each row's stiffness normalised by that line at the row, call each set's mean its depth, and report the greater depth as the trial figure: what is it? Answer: 0.041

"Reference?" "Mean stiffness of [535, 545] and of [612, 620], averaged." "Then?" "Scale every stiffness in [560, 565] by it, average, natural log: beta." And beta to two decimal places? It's 0.17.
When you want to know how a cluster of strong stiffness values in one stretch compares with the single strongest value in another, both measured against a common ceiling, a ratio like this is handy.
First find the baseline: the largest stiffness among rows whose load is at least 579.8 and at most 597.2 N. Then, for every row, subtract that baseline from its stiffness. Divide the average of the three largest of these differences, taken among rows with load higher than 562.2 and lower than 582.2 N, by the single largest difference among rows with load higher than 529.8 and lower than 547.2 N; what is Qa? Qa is -0.15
